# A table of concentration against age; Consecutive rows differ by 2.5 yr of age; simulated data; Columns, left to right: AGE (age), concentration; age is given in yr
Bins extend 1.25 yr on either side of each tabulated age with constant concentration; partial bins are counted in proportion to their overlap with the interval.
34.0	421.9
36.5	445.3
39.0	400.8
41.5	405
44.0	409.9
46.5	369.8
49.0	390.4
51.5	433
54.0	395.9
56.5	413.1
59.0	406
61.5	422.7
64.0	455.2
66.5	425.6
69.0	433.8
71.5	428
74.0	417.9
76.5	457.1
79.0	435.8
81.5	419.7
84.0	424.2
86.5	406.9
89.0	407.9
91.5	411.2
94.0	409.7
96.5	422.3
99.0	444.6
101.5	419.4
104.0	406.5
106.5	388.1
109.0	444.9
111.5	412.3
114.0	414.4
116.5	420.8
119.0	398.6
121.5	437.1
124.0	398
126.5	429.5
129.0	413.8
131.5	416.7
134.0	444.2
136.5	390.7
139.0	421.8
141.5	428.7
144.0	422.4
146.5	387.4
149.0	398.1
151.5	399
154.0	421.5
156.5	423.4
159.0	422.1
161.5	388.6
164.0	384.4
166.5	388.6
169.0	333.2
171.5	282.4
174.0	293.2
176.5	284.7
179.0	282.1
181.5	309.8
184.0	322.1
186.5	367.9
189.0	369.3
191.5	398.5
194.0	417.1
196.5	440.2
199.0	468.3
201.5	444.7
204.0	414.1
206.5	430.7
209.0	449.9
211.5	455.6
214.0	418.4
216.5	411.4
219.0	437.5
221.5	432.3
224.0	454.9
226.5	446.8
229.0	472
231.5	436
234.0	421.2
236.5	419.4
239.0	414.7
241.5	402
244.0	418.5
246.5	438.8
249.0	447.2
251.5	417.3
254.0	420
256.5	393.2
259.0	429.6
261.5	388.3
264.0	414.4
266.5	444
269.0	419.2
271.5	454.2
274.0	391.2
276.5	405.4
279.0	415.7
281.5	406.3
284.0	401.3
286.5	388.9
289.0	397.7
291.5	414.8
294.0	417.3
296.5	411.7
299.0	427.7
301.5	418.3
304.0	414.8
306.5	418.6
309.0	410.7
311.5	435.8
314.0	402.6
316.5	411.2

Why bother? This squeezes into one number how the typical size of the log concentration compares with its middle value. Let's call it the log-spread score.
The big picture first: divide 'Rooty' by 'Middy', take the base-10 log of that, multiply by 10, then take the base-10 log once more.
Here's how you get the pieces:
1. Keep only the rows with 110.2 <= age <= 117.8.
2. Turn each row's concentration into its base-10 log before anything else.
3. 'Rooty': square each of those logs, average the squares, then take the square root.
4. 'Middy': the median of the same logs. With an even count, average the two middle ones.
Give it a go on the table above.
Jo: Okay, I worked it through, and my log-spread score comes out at -2.61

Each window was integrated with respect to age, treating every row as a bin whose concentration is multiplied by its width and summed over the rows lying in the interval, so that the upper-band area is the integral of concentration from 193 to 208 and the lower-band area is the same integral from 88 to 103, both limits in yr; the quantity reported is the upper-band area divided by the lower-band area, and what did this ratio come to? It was 1.04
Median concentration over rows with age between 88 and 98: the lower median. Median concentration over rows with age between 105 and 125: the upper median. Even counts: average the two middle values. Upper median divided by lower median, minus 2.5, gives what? -1.493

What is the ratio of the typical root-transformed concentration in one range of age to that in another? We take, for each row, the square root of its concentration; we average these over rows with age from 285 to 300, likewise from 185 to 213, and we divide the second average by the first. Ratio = 1.02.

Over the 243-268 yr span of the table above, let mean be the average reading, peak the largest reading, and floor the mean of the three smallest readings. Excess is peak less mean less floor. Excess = -373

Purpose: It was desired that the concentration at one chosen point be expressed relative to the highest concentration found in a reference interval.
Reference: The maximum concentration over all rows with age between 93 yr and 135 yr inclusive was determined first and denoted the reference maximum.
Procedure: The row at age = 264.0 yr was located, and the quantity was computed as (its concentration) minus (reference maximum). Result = -30.5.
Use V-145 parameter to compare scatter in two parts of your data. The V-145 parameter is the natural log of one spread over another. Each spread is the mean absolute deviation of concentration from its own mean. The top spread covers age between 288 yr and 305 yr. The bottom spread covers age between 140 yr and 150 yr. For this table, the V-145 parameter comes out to -1.1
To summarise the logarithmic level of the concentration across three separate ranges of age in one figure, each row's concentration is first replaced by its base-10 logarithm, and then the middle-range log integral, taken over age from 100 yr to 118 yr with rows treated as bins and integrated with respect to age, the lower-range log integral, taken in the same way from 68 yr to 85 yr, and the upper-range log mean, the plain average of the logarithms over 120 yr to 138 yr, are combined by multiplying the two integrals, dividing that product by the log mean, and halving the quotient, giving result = 403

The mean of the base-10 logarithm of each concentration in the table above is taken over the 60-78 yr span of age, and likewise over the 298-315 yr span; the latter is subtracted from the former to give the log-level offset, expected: 0.016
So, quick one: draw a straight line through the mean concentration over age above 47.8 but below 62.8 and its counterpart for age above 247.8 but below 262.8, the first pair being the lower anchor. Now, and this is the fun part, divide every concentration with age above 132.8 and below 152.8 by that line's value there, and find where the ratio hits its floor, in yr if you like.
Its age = 146.5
